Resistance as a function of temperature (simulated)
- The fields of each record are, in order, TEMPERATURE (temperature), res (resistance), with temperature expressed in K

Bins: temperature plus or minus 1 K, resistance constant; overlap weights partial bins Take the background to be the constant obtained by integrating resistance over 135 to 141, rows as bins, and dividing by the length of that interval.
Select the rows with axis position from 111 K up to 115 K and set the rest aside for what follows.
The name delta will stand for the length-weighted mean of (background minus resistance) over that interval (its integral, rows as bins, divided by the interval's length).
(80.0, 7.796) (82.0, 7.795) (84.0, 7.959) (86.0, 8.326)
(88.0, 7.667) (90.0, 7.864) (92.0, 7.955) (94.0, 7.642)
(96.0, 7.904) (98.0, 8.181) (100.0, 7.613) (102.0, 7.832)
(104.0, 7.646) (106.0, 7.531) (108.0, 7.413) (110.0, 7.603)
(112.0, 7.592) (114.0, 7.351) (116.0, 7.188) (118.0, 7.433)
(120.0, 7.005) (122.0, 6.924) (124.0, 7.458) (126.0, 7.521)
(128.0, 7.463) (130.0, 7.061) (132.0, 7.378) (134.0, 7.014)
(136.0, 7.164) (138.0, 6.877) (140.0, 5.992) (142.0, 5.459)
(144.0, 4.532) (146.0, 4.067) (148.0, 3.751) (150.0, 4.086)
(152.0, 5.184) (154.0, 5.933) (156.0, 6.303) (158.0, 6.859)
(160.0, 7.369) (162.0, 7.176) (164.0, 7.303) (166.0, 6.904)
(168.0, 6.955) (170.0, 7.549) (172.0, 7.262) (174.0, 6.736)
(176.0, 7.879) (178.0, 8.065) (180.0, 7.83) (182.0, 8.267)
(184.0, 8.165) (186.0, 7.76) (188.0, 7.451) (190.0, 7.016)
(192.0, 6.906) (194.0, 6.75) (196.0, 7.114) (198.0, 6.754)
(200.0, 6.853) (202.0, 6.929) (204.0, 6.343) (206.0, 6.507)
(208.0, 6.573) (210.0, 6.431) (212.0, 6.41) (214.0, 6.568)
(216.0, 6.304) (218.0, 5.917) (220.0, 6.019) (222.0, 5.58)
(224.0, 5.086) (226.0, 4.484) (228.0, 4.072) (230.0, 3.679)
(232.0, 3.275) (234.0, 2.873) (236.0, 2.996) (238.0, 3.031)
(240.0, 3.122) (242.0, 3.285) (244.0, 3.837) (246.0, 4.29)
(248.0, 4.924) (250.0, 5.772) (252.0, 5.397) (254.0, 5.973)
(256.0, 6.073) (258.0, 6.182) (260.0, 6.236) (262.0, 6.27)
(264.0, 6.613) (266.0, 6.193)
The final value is -0.8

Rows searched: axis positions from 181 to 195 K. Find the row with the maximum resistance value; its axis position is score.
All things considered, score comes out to 182.0 K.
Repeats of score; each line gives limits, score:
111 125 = 112.0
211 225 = 214.0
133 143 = 136.0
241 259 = 258.0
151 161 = 160.0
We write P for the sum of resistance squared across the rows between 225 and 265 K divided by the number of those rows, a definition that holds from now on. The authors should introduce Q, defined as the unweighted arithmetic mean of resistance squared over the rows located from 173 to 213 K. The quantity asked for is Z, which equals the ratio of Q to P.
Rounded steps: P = 23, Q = 51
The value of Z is 2.2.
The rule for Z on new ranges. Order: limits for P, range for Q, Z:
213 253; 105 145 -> 2.3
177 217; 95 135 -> 1.1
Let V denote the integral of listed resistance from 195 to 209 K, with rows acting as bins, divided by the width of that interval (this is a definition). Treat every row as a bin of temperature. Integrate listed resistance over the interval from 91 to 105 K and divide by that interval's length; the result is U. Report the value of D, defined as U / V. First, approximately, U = 7.8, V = 6.72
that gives 1.16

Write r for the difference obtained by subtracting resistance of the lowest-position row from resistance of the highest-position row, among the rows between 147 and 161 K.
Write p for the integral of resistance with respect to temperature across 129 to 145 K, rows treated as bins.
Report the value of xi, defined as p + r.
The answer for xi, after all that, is 107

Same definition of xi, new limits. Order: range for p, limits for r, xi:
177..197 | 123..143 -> 149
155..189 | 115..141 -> 250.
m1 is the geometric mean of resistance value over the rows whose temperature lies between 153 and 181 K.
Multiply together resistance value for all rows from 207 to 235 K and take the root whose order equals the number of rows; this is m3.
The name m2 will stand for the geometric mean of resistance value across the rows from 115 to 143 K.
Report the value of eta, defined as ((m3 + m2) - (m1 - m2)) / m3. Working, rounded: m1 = 7.13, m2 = 7.0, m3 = 5.1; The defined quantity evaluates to 2.3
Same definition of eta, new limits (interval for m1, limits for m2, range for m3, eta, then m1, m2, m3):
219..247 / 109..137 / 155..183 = 2.5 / 3.86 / 7.3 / 7.3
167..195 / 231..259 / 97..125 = 1.1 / 7.45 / 4.2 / 7.5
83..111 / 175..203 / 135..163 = 2.2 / 7.79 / 7.4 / 5.6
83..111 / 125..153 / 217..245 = 2.0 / 7.79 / 5.8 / 4.0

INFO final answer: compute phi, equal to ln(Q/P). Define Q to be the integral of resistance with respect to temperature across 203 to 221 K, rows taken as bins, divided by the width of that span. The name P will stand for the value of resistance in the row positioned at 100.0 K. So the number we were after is -0.18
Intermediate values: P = 7.613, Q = 6.3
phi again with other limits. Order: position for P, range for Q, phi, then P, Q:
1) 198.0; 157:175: 0.05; 6.754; 7.1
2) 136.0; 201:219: -0.11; 7.164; 6.4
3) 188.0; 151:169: -0.11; 7.451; 6.7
